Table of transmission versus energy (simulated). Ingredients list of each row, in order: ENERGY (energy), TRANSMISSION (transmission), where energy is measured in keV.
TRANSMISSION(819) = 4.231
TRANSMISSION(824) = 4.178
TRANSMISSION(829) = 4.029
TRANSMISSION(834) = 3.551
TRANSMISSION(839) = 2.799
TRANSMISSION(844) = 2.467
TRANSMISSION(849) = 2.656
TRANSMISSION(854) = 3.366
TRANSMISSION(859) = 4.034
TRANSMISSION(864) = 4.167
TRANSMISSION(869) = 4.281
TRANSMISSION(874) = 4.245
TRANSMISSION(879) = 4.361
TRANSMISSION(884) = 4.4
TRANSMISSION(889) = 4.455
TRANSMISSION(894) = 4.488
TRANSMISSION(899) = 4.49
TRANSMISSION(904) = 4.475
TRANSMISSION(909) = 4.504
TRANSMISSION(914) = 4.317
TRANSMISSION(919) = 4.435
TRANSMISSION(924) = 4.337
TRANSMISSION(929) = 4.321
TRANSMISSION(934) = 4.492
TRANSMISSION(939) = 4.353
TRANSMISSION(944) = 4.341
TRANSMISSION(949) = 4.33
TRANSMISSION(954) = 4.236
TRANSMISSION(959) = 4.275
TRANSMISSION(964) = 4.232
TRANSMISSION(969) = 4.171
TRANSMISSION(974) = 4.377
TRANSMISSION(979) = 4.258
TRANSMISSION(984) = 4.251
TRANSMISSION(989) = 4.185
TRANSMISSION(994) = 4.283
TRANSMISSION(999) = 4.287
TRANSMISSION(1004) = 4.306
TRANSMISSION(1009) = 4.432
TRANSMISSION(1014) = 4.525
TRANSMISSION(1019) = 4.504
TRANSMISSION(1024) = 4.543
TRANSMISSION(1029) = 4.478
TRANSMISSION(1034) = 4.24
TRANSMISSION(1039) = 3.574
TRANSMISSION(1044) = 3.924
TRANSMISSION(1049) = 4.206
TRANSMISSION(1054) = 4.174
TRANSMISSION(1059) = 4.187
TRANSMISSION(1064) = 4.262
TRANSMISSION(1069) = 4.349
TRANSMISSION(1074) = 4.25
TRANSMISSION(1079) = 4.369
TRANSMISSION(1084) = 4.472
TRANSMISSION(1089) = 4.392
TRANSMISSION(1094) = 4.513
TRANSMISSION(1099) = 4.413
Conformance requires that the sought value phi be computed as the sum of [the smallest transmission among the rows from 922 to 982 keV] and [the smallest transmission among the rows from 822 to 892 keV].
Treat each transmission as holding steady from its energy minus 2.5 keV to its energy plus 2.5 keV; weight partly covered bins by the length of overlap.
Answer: 6.6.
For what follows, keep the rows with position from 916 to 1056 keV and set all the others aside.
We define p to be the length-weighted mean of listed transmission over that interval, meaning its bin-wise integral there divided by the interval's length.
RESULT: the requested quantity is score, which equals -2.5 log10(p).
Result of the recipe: -1.58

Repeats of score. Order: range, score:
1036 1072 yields -1.53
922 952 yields -1.60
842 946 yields -1.54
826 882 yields -1.40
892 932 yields -1.61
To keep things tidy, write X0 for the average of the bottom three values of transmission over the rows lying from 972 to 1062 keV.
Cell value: 3.89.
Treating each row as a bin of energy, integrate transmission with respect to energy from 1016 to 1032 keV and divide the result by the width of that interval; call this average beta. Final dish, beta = 4.5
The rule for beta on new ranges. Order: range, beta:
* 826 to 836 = 3.8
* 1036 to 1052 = 3.9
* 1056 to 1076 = 4.3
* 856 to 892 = 4.3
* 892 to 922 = 4.4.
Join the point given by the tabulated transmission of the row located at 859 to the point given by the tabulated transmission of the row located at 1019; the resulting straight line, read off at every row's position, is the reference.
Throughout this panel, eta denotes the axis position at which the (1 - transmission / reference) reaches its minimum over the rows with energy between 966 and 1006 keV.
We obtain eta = 974 keV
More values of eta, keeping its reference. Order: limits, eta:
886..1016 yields 894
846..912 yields 894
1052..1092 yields 1084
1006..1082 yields 1014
